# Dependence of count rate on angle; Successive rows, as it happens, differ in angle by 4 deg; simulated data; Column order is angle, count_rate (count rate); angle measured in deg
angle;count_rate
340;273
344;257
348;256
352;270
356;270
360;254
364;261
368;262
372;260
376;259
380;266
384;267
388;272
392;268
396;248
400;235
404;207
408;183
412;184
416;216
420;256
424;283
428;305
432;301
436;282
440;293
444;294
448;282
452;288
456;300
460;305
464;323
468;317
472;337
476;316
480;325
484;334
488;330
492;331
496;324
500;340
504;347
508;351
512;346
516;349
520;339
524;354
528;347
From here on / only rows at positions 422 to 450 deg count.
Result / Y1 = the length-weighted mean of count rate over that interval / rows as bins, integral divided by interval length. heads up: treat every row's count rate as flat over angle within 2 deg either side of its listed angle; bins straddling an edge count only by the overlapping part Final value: 291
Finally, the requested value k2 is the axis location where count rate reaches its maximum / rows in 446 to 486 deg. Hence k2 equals 472 deg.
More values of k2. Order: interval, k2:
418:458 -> 428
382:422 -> 388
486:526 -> 524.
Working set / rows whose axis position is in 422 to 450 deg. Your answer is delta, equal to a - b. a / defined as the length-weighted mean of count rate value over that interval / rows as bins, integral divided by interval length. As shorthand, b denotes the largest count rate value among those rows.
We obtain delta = -14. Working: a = 291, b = 305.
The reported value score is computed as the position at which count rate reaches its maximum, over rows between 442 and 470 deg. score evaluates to 464 deg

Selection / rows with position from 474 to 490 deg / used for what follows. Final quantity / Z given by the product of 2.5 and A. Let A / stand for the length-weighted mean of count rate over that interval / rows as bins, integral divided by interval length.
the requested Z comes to 816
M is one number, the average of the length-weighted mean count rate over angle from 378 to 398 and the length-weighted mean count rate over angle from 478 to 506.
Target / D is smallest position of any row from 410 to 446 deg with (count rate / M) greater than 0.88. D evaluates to 424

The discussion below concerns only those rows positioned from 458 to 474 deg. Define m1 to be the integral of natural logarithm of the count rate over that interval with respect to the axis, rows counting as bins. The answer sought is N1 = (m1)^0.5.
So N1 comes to 9.61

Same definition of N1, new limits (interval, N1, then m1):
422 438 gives 9.53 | 90.9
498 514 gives 9.67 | 93.5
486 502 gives 9.64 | 92.8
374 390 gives 9.45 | 89.3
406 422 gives 9.24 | 85.4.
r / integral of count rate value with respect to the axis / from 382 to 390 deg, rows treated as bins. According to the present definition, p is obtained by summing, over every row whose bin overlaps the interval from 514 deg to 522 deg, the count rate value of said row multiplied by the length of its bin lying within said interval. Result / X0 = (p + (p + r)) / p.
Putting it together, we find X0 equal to 2.8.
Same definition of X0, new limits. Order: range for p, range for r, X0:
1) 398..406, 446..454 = 3.3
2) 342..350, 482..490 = 3.3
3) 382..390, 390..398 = 3.0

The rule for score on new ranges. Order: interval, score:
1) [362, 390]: 388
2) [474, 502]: 500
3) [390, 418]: 392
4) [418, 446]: 428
